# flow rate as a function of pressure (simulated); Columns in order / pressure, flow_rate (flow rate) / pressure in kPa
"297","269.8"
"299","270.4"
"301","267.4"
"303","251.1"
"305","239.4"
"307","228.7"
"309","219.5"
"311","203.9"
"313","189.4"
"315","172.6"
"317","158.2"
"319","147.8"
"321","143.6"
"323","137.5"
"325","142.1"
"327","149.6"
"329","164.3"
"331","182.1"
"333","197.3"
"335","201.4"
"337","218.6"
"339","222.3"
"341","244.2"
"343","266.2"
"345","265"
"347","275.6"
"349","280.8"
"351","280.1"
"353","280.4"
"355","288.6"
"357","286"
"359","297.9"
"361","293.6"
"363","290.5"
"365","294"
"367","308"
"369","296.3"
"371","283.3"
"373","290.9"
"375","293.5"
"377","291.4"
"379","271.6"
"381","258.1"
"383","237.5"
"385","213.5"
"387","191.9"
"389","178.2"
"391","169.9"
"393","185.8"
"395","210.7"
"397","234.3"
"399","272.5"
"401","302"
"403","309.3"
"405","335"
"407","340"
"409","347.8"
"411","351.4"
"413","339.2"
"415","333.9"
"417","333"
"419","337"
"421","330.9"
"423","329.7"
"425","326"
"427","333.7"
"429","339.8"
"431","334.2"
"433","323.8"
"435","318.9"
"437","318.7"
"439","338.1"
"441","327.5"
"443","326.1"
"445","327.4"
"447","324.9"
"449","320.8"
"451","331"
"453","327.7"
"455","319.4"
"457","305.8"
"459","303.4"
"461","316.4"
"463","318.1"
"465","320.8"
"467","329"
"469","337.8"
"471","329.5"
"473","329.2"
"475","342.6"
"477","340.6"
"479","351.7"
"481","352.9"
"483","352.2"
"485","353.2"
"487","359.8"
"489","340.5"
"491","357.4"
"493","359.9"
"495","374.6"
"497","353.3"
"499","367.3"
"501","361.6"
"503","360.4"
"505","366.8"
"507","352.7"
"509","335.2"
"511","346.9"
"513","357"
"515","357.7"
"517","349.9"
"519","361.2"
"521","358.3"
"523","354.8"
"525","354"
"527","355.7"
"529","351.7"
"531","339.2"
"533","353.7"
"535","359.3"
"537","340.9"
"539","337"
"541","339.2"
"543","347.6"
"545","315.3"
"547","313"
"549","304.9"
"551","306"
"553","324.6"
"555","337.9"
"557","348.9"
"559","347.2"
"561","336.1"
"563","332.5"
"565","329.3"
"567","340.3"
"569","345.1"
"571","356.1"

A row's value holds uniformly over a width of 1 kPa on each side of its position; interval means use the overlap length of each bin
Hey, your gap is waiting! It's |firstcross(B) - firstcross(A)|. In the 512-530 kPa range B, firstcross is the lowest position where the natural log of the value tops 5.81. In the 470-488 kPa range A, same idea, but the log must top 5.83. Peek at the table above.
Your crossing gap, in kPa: 38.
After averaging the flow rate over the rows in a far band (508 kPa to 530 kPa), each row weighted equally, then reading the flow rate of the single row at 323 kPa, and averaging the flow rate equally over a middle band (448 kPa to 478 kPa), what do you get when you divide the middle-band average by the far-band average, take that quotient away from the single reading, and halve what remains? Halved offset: 68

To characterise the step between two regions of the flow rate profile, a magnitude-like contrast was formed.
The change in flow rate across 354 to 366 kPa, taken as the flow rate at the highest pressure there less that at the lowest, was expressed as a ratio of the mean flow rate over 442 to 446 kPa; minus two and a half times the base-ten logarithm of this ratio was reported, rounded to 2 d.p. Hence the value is 4.45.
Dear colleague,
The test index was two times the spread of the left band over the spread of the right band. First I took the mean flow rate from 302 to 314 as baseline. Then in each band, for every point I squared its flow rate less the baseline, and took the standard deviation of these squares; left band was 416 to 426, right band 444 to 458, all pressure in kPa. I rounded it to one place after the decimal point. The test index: 1.1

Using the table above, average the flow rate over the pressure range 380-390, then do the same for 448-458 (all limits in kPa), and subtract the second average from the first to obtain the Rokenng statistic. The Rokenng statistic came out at -105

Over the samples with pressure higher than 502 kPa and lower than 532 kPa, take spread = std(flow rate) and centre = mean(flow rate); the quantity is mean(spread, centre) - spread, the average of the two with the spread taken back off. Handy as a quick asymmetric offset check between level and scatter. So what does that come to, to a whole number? 173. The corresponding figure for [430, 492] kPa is 159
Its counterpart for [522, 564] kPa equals 161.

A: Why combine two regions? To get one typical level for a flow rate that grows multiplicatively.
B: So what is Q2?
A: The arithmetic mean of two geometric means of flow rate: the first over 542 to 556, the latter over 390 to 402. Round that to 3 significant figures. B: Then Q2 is 273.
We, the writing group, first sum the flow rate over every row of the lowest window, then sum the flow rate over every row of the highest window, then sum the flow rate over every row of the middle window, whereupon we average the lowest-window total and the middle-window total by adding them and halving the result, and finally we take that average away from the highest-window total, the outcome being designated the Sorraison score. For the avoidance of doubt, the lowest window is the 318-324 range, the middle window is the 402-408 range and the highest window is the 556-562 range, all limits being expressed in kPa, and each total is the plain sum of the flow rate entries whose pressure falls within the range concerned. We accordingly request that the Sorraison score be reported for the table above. 326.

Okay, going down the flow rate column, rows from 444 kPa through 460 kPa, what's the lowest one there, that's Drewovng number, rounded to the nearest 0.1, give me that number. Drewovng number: 303.4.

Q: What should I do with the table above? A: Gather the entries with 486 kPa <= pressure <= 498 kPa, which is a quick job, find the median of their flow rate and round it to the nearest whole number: 359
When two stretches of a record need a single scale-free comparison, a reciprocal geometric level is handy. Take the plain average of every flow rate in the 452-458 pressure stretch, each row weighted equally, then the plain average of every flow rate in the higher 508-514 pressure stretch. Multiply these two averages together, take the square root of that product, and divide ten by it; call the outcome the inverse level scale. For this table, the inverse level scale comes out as 0.030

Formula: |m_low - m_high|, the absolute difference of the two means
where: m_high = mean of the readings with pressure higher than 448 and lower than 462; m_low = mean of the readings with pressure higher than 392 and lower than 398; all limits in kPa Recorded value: 108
